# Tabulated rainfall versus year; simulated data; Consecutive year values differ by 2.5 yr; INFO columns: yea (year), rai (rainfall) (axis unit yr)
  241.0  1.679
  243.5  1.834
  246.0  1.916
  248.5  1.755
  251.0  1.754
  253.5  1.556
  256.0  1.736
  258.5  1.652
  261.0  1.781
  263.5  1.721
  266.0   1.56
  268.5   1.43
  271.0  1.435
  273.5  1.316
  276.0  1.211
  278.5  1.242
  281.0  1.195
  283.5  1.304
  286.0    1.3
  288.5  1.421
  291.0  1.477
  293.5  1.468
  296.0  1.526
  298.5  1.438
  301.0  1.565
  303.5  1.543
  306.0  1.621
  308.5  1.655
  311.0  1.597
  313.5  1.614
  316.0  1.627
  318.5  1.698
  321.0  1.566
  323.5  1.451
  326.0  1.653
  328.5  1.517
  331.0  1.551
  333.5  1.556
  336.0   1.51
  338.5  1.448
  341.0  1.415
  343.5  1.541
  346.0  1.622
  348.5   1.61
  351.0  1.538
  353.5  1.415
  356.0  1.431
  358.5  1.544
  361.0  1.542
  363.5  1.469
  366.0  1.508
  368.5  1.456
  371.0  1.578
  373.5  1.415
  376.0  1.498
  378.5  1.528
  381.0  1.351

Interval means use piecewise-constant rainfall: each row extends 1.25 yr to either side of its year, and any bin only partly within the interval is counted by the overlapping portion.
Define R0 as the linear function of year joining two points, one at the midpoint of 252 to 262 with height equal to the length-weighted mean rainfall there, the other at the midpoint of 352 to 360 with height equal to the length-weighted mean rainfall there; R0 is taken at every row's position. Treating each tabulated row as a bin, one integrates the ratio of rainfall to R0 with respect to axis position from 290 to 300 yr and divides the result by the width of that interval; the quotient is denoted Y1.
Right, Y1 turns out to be 0.93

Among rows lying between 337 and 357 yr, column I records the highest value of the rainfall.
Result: 1.622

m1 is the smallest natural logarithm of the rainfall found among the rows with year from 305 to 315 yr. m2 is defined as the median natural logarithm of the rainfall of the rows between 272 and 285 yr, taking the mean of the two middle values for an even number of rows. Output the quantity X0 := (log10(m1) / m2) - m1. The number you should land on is -2.0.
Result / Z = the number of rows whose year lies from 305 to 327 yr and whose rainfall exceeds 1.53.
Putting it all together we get 8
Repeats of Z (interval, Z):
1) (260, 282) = 3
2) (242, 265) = 9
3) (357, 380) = 3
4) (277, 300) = 0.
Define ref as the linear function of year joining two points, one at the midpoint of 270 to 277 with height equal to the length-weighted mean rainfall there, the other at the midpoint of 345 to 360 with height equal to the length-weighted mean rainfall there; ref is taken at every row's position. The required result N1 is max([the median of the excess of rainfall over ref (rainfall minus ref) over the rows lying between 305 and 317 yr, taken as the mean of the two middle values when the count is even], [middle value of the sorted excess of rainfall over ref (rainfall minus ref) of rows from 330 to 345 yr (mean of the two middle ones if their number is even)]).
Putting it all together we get 0.20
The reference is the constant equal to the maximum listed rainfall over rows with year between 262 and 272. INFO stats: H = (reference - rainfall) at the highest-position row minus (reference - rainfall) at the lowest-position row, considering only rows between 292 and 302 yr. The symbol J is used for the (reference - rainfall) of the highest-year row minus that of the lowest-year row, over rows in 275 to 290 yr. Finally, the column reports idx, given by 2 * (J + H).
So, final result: -0.61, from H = -0.10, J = -0.21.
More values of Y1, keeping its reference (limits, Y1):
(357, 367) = 1.04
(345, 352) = 1.07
